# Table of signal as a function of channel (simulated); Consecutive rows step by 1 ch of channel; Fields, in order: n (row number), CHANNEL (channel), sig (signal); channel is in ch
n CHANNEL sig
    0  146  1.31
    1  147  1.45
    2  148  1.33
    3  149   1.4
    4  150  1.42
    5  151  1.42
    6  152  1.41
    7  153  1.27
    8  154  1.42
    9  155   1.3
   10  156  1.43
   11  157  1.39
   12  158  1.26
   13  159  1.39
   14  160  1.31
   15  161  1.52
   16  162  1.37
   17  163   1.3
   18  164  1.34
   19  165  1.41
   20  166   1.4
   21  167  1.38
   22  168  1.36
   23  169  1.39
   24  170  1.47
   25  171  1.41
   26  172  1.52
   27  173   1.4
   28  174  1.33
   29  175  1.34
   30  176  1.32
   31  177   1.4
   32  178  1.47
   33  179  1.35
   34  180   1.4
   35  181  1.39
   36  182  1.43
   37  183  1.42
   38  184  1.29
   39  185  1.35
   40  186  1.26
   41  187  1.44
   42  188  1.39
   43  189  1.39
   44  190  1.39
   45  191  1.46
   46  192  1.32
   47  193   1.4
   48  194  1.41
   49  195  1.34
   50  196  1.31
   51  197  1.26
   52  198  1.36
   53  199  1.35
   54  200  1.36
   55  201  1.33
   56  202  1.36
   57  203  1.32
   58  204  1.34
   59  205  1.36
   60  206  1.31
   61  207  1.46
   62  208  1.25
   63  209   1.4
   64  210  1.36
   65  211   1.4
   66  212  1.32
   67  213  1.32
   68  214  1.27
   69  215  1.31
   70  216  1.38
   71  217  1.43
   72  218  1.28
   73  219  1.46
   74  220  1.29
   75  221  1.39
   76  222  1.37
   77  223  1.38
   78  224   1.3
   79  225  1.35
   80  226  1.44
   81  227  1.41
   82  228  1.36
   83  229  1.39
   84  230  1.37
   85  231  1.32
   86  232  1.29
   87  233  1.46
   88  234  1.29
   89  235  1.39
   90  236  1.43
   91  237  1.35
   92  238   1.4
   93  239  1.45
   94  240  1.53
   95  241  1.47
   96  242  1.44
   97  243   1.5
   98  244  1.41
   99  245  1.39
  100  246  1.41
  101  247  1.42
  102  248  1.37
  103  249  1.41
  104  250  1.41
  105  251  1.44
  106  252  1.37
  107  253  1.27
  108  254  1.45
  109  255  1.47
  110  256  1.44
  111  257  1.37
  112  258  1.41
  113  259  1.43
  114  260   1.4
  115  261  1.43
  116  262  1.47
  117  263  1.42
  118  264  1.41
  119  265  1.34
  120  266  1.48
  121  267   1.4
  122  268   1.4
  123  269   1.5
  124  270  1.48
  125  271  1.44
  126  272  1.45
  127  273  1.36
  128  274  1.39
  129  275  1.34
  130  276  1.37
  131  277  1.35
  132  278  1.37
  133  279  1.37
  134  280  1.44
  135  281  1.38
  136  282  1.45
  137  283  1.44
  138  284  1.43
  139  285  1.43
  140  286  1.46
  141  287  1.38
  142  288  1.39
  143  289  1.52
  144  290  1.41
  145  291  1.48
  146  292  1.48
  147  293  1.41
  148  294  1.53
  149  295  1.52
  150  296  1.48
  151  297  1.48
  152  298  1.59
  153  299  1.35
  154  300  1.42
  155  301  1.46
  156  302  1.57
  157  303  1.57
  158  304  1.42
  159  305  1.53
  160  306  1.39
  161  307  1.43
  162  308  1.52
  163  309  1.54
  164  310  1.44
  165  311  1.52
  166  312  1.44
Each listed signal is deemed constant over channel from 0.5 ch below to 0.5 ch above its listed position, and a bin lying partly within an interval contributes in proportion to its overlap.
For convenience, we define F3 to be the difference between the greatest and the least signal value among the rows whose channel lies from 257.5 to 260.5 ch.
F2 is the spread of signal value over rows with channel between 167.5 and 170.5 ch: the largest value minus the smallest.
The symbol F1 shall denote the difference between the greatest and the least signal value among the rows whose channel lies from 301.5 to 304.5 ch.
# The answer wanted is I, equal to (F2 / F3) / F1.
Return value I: 24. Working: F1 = 0.15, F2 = 0.110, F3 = 0.03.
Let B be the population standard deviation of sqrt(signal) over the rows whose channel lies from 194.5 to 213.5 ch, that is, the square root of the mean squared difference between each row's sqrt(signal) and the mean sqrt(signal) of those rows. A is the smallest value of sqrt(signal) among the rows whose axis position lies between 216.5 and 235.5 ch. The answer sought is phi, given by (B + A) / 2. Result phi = 0.576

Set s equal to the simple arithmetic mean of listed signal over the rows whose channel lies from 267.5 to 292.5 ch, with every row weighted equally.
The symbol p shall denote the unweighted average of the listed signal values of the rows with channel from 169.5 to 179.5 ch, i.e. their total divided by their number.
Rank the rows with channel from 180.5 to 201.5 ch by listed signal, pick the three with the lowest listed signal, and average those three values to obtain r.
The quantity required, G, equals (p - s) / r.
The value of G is -0.015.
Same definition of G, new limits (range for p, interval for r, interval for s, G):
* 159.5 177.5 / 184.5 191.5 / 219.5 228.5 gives 0.016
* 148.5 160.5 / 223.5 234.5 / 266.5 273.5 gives -0.050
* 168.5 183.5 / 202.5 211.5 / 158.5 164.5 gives 0.024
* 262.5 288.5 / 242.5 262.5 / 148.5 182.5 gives 0.018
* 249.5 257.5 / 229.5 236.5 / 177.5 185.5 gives 0.012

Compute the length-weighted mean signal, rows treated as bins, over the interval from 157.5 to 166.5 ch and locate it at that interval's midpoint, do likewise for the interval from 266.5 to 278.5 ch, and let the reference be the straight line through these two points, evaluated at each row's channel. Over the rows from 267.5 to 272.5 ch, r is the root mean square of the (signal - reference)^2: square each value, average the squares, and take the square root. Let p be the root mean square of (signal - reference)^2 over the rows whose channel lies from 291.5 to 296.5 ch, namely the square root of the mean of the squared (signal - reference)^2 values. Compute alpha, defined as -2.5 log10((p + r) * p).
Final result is 9.8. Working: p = 0.009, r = 0.005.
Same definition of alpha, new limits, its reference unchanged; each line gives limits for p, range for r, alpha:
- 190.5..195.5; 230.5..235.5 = 11.1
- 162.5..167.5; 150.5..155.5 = 12.0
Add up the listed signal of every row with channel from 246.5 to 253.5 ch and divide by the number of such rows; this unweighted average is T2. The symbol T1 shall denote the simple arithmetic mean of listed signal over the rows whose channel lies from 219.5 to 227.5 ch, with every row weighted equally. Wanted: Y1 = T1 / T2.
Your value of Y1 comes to 0.99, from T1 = 1.37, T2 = 1.38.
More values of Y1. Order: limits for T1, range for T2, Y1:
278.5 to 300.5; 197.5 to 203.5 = 1.07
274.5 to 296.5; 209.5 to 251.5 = 1.03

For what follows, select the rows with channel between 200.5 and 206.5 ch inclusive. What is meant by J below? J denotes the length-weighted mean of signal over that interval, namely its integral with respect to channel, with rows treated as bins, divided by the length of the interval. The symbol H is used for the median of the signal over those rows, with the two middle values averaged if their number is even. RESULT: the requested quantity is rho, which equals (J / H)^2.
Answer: 1.00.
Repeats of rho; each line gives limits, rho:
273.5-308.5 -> 1.02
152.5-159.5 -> 0.95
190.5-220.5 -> 1.01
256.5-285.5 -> 1.00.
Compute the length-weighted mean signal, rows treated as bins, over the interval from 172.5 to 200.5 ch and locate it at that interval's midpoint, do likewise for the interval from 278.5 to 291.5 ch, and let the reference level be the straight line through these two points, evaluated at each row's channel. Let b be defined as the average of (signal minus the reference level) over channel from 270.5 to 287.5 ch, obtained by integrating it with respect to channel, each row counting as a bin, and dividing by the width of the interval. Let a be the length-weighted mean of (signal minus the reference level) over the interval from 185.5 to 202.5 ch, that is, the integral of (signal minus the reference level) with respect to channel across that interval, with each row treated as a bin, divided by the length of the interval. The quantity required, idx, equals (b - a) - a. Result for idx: 0.003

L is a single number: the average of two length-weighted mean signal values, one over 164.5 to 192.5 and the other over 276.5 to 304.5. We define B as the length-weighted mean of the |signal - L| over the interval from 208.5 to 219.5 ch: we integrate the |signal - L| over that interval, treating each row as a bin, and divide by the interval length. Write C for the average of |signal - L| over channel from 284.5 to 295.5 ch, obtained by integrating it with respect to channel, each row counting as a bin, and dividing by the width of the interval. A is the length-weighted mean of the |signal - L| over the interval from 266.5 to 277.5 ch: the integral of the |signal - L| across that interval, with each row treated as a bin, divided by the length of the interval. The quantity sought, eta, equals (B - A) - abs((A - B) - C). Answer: -0.052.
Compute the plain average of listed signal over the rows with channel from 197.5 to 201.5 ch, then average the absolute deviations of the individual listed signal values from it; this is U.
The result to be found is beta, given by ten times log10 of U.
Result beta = -20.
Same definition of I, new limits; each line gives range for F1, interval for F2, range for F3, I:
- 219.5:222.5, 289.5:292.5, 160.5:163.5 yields 3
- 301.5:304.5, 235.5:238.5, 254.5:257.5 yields 5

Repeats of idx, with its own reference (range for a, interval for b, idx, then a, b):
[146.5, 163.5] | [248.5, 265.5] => -0.056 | 0.03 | 0.00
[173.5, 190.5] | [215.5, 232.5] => -0.042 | 0.01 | -0.03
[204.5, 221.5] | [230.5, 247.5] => 0.073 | -0.03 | 0.01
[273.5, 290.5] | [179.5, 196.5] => 0.047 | -0.02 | 0.01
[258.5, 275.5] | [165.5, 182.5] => 0.033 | 0.00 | 0.04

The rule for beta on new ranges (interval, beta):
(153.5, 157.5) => -14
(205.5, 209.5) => -11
